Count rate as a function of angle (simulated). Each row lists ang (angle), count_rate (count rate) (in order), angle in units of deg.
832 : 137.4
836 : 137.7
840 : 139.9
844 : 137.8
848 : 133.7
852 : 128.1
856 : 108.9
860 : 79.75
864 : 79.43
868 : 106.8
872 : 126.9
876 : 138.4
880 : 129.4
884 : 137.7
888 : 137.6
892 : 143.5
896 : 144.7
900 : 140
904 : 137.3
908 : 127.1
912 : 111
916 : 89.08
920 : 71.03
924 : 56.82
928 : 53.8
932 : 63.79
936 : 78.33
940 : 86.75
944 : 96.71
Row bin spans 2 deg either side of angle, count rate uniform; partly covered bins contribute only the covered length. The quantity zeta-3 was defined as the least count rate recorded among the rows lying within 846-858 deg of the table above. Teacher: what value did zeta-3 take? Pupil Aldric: 108.9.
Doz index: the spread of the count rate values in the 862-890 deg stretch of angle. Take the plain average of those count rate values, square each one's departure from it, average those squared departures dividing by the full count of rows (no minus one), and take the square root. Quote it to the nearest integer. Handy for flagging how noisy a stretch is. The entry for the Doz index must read 20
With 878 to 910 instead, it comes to 6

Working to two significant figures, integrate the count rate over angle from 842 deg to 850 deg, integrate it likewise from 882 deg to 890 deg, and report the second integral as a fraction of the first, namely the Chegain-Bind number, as 1.0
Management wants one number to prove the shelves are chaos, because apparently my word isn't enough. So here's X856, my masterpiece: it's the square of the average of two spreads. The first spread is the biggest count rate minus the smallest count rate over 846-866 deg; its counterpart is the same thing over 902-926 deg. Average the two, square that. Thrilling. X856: 4539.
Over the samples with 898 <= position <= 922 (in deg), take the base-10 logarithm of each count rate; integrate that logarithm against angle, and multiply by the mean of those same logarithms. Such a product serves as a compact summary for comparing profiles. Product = 100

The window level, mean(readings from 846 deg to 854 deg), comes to 131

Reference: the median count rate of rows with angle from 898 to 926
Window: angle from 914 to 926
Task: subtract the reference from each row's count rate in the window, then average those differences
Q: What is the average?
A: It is -39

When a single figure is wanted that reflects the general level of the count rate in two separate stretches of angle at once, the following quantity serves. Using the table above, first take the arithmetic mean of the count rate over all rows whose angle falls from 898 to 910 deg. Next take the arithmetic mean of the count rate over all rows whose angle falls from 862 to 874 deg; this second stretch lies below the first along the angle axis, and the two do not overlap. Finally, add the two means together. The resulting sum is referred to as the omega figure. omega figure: 239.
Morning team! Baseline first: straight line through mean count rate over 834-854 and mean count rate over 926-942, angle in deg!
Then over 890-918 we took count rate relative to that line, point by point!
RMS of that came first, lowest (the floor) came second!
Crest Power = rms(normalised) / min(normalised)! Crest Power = 1.30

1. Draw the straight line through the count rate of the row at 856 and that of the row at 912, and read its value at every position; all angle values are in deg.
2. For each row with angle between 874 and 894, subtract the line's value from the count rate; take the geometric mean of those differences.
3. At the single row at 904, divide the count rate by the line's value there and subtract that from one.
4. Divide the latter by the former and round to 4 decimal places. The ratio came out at -0.0089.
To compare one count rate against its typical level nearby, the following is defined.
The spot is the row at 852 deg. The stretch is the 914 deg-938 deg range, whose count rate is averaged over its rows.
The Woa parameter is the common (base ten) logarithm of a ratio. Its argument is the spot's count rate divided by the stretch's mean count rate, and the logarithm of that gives 0.27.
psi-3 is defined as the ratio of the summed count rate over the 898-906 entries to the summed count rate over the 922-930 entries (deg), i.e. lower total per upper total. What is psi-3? 2.5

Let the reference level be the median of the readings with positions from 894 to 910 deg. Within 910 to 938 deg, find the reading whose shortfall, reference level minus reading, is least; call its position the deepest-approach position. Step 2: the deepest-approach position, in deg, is 912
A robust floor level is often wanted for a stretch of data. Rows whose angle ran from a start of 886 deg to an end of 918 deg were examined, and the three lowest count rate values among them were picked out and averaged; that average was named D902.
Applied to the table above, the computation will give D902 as 109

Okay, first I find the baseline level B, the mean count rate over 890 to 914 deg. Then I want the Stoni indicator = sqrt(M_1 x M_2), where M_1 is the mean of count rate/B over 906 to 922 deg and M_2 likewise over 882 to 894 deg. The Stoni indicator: 0.88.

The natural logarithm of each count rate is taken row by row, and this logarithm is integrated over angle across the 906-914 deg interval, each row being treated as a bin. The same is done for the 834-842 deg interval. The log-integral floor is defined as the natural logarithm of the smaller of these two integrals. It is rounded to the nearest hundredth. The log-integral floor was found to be 3.64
